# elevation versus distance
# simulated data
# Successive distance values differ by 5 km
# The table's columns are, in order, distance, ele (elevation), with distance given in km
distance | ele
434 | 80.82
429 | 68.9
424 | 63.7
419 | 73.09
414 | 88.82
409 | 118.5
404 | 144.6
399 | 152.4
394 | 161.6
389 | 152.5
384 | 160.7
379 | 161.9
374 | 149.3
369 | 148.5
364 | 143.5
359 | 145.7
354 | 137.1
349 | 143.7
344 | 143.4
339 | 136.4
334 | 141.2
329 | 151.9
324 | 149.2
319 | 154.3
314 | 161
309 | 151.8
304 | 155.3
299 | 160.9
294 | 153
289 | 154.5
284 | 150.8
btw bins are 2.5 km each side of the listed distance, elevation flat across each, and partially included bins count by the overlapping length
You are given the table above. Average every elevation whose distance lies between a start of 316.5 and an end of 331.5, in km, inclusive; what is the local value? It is 152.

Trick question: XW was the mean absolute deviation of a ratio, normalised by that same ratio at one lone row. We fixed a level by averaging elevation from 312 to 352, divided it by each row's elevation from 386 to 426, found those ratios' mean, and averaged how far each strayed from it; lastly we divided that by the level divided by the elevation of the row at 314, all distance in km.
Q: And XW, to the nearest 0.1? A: 0.5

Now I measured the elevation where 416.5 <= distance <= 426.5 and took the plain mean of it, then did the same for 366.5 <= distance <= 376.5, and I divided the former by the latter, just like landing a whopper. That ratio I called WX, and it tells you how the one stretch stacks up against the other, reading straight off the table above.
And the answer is 0.46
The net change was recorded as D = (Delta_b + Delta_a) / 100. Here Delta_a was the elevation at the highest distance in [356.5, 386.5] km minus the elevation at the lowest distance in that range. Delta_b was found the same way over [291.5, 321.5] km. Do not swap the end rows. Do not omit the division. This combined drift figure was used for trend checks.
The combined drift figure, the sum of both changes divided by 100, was 0.16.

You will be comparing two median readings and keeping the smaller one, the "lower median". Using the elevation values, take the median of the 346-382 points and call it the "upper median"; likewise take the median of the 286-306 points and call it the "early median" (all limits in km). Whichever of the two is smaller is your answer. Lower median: 146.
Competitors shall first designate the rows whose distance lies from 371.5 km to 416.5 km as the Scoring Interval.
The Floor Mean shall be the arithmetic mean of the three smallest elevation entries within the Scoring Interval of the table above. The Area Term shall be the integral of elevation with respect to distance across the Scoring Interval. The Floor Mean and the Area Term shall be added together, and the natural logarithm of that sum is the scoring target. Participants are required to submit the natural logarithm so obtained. 8.79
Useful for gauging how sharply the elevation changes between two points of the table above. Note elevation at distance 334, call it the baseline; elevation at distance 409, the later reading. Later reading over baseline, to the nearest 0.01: 0.84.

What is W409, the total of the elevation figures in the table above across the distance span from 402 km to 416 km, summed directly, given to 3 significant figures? 352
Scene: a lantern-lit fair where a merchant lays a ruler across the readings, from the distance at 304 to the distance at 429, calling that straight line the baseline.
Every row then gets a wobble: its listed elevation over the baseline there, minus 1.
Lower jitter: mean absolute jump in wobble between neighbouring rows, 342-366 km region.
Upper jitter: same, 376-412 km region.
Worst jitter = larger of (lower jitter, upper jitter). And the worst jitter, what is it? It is 0.088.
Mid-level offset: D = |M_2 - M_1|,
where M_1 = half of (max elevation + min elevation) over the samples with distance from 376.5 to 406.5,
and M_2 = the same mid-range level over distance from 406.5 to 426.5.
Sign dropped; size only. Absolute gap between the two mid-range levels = 62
